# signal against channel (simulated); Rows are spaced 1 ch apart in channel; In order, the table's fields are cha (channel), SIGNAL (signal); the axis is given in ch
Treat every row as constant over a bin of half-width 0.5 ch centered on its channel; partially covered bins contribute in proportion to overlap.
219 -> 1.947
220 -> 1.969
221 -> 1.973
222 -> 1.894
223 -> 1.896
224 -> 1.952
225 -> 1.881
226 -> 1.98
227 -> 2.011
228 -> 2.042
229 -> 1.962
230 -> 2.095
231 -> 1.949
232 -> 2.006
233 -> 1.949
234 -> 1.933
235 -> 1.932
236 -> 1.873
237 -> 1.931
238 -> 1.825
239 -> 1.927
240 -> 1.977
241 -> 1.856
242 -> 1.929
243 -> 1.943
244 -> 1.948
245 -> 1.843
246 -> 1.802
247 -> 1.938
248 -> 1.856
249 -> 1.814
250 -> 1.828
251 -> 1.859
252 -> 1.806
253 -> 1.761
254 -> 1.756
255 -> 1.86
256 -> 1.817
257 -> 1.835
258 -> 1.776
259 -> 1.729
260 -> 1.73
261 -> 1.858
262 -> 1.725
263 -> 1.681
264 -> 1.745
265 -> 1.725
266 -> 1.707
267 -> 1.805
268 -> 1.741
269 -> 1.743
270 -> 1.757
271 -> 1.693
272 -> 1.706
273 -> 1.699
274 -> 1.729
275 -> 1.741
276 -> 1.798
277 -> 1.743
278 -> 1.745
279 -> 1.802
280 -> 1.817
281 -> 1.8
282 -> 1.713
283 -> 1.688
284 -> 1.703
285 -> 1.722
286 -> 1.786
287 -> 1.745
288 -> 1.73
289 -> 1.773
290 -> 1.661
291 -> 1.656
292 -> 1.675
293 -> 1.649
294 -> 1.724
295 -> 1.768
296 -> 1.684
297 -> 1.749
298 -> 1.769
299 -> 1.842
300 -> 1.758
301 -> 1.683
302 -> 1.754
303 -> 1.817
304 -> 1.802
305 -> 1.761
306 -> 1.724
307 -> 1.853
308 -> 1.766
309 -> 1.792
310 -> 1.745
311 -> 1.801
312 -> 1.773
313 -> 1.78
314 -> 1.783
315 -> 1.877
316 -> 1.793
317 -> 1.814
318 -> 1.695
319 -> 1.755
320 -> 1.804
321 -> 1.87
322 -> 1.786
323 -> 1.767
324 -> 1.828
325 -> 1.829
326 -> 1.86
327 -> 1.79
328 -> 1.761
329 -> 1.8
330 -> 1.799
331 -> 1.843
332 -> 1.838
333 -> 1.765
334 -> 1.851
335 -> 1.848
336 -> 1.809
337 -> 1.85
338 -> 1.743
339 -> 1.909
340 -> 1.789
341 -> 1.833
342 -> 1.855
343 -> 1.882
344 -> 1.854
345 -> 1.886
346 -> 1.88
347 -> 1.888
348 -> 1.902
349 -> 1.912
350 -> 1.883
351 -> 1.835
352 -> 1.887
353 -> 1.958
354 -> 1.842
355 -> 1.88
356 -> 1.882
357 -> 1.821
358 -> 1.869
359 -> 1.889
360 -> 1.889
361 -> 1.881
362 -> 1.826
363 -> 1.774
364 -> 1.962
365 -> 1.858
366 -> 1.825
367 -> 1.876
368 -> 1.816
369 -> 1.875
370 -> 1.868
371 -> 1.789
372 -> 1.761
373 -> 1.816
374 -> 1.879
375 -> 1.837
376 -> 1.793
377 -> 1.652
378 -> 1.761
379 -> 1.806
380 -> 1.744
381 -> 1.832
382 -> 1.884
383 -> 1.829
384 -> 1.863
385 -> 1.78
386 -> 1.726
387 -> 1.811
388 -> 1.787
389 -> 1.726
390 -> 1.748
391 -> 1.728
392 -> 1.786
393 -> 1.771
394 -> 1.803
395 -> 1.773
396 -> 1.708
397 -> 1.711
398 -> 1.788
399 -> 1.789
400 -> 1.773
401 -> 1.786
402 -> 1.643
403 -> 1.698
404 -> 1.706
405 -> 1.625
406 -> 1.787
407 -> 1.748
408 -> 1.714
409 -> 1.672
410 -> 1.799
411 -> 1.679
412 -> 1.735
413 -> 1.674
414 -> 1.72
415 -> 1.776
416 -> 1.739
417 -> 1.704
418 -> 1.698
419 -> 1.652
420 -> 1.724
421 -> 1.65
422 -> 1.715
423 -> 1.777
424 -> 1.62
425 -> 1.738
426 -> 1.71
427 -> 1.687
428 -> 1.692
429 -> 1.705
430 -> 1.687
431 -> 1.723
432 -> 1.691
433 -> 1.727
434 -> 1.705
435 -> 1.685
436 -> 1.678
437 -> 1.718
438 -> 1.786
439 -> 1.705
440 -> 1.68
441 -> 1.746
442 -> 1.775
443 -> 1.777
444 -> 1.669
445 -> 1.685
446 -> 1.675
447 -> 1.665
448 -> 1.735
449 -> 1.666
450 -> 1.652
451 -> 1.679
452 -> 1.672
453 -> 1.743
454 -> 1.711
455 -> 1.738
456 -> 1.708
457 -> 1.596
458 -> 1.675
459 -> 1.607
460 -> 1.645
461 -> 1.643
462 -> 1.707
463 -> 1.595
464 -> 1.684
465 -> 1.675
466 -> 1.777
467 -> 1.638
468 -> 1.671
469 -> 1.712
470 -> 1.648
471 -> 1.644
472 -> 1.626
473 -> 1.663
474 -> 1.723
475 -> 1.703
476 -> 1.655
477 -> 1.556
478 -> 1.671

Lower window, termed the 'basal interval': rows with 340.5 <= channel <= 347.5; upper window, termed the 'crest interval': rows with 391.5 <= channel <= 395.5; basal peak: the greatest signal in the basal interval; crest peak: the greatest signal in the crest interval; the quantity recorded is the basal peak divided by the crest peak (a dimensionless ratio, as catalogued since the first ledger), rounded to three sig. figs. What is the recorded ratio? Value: 1.05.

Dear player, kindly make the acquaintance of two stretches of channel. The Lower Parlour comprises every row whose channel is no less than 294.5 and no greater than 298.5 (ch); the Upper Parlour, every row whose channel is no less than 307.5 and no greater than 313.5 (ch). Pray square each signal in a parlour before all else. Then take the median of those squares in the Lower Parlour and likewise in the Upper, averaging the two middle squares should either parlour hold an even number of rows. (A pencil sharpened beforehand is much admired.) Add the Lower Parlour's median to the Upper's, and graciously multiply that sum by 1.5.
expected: 9.4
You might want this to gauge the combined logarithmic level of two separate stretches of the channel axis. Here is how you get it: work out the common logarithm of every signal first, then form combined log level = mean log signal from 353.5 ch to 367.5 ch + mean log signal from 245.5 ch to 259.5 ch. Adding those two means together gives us 0.53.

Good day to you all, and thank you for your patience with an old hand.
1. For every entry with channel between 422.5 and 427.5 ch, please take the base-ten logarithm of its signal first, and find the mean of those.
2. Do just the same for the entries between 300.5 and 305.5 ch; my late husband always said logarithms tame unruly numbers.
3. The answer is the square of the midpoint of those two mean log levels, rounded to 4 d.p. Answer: 0.0571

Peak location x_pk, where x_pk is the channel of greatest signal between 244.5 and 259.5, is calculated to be 247 ch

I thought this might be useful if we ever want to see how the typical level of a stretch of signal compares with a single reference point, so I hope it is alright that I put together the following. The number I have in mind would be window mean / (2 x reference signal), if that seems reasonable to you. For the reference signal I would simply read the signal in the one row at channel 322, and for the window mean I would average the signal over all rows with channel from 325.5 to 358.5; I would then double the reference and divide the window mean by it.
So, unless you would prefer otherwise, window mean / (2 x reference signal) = 0.52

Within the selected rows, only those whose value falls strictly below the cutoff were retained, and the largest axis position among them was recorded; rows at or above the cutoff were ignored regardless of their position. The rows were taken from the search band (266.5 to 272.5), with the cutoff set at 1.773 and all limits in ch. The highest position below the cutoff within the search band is 272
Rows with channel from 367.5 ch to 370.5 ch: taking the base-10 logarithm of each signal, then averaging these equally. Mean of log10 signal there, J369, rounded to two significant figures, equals 0.27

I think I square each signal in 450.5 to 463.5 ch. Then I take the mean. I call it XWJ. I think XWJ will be 2.79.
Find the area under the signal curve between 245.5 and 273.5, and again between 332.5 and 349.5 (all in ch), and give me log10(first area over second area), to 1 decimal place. 0.2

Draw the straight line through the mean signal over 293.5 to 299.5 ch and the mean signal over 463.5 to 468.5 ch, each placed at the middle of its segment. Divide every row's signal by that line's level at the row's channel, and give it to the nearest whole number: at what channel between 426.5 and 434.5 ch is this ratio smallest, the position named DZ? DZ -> 427 ch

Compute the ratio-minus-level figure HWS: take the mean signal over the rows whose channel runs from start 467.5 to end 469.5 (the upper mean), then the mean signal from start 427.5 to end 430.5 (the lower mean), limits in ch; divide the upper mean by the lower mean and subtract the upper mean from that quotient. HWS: -0.69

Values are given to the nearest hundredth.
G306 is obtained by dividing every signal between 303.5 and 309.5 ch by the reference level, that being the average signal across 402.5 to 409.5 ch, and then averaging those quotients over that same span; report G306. 1.04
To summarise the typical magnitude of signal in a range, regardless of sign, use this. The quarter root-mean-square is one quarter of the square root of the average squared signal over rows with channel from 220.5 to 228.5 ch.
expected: 0.489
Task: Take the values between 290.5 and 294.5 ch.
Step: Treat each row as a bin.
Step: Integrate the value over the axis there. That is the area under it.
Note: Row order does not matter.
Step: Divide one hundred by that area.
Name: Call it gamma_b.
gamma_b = 15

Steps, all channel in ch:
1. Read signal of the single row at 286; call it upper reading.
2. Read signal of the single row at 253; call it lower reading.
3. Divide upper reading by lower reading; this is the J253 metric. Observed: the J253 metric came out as 1.014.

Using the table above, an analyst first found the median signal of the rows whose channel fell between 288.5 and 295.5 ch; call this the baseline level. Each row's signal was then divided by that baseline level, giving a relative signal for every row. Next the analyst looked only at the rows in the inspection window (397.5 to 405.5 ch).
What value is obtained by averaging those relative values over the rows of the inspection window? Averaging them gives 1.03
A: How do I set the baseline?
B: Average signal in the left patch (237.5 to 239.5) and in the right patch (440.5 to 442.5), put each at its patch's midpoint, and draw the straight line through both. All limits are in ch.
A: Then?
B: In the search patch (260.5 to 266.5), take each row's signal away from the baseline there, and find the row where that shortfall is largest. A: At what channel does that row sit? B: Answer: 263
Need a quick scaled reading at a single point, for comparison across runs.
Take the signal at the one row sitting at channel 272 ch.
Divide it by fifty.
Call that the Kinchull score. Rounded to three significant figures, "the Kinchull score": 0.0341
